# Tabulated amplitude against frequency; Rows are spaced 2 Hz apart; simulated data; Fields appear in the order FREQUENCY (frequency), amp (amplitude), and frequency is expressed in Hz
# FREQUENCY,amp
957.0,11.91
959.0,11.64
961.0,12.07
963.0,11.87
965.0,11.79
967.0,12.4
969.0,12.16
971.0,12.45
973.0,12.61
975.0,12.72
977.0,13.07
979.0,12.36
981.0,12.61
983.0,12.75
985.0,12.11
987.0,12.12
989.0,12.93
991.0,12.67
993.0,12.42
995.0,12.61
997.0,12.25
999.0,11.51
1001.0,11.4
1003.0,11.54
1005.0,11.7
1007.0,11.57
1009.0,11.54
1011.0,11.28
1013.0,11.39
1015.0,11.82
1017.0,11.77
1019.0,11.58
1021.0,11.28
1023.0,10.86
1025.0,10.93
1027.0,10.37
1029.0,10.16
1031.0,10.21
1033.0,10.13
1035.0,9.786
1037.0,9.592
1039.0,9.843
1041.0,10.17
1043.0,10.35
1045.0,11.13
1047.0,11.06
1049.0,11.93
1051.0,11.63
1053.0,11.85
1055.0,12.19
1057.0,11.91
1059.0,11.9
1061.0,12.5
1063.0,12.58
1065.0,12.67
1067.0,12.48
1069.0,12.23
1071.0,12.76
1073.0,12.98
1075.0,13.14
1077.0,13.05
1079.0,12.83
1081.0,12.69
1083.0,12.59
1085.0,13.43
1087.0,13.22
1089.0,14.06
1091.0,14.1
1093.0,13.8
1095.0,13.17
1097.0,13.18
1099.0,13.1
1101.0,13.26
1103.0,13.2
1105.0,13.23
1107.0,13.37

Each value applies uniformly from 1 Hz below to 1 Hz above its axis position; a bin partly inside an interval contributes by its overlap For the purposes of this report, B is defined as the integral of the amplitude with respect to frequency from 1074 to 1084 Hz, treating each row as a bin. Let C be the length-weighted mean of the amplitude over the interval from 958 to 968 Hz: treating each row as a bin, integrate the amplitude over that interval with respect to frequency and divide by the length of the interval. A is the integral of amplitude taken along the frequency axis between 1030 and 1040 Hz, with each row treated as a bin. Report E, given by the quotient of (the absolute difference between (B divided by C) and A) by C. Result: 7.4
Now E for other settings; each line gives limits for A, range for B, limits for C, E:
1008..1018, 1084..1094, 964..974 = 8.5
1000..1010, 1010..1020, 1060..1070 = 8.5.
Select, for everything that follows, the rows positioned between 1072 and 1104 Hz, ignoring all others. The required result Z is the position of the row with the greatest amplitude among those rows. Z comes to 1091.0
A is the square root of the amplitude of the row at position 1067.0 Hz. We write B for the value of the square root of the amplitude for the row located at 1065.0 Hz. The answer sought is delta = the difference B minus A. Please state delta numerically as 0.03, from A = 3.53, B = 3.56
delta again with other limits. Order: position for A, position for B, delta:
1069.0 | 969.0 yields -0.01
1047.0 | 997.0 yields 0.17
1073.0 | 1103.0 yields 0.03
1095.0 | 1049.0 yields -0.18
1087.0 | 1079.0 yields -0.05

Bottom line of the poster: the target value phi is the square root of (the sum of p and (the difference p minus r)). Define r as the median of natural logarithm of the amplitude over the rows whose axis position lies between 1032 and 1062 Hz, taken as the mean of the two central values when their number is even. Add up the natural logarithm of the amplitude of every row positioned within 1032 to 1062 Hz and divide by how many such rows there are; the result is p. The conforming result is 1.55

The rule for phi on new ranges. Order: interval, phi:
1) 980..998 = 1.59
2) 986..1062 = 1.55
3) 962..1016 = 1.58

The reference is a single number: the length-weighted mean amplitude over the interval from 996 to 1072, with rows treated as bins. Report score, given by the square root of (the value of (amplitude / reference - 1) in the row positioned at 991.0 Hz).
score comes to 0.34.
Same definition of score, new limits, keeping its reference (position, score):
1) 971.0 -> 0.31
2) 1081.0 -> 0.34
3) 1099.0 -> 0.39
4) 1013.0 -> 0.05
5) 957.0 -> 0.22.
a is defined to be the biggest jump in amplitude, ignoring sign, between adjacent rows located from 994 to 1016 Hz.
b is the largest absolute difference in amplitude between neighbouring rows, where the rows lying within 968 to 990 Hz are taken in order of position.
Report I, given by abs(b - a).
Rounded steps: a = 0.74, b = 0.81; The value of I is 0.07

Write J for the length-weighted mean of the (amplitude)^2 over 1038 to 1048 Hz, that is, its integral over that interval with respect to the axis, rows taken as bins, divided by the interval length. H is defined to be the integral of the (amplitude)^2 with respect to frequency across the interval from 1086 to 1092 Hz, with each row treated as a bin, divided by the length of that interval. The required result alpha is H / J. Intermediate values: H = 190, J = 111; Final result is 1.72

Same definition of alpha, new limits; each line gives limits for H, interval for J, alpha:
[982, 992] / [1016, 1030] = 1.29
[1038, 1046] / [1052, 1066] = 0.72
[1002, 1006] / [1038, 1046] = 1.25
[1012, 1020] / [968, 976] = 0.87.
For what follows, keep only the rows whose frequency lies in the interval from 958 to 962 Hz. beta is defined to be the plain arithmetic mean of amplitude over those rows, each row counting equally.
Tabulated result 11.9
